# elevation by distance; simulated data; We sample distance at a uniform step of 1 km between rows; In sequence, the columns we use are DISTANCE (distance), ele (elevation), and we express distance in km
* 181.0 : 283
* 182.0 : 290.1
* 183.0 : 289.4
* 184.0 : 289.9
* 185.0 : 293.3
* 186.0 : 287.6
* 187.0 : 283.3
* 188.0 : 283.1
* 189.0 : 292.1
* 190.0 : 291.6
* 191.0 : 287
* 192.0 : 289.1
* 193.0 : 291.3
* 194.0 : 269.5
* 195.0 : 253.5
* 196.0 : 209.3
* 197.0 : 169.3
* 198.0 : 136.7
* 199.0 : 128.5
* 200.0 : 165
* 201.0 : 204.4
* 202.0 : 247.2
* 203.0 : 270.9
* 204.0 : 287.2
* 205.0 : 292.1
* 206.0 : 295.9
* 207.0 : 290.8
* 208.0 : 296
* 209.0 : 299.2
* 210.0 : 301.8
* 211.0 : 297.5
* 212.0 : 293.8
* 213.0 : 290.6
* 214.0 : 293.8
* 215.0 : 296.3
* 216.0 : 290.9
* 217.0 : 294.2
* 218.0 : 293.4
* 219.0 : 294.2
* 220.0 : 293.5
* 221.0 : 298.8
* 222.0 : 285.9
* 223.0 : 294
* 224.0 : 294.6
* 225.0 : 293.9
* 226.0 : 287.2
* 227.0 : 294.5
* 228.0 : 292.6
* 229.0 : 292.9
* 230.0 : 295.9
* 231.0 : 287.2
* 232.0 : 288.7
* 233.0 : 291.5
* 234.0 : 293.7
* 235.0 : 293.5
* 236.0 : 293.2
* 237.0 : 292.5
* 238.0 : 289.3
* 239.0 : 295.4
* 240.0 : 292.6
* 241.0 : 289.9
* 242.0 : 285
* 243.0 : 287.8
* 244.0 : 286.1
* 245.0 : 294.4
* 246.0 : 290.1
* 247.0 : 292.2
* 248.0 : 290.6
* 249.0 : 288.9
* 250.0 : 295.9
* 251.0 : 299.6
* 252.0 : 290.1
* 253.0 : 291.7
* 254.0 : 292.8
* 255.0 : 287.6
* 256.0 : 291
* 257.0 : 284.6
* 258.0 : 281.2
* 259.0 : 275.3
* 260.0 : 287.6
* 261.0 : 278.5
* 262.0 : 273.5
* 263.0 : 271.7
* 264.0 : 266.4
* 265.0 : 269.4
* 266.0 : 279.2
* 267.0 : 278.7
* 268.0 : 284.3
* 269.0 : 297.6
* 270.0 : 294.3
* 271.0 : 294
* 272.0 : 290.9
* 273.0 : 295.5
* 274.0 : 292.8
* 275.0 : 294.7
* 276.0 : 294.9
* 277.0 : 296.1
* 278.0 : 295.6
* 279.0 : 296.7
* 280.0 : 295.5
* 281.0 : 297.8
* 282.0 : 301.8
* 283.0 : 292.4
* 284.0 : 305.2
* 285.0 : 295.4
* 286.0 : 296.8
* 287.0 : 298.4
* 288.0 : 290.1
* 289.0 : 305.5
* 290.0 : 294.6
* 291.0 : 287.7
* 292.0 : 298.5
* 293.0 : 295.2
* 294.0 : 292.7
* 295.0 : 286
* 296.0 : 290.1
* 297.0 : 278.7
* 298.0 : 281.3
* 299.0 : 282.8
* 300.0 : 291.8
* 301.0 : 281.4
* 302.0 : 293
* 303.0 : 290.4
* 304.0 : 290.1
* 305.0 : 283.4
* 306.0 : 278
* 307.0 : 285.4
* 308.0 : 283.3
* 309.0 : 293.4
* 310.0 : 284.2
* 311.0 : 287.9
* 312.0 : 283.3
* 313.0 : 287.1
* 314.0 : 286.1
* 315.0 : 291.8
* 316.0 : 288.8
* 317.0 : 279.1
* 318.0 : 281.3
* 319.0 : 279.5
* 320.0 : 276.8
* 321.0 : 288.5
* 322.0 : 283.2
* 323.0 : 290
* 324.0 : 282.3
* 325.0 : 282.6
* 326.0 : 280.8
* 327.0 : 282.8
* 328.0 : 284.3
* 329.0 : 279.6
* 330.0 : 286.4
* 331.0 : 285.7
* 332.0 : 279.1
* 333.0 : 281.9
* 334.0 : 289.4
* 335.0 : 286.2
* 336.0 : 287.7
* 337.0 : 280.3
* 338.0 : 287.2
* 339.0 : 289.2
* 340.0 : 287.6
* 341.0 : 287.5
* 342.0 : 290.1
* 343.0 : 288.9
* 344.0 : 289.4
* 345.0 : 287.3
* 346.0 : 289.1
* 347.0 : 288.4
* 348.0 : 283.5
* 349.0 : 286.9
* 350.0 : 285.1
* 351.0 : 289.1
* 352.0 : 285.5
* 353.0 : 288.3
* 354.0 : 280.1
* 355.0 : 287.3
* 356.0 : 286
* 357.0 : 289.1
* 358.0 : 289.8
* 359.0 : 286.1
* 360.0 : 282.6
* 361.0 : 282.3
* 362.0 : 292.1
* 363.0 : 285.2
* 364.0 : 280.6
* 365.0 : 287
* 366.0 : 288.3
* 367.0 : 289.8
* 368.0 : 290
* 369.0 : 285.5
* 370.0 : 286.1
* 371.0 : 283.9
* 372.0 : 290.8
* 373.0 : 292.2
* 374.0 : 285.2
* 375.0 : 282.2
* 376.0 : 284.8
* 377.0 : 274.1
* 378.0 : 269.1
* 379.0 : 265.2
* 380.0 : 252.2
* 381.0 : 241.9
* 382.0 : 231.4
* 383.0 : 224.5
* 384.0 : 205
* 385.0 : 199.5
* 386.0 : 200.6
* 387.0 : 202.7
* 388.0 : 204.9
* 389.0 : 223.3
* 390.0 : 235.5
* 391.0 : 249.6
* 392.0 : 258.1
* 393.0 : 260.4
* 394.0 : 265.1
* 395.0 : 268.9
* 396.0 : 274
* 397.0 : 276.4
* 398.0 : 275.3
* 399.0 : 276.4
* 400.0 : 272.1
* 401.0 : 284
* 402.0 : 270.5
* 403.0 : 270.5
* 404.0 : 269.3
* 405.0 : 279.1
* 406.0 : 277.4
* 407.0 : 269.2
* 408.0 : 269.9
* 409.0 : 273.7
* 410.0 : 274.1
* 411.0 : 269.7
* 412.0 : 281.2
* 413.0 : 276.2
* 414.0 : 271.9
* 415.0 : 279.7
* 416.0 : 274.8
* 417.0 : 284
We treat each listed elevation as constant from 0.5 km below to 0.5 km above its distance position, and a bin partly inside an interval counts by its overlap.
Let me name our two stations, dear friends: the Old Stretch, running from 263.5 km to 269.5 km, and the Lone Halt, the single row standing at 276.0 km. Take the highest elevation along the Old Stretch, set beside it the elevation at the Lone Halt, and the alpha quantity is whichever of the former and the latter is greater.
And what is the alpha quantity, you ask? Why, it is 298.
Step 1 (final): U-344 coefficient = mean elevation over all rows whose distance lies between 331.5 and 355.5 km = 286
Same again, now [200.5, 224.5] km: 287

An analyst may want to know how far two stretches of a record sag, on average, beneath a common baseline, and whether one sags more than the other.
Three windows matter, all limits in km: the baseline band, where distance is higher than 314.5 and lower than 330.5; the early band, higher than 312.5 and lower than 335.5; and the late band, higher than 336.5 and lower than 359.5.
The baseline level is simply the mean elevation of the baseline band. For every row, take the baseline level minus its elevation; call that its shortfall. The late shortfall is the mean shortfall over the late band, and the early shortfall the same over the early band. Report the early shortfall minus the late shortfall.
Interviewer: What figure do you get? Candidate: 3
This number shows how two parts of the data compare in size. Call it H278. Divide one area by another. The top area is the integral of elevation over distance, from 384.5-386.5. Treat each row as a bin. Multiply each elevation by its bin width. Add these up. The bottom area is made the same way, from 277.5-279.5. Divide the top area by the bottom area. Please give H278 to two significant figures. 0.68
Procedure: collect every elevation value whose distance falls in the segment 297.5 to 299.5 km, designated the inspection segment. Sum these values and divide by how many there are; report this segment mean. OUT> 282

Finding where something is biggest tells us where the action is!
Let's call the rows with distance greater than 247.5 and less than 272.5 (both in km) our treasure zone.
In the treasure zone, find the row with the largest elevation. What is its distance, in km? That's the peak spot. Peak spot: 251.0 km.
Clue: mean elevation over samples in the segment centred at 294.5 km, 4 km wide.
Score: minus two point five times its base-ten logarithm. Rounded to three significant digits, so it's -6.16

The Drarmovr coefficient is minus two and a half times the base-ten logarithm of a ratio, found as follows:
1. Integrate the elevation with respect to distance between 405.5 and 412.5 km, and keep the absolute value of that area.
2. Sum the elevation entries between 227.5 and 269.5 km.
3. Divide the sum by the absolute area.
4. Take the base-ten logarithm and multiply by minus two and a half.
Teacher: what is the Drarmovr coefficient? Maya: -2.0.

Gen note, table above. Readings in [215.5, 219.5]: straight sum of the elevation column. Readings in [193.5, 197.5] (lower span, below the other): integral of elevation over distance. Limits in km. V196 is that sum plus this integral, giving 2074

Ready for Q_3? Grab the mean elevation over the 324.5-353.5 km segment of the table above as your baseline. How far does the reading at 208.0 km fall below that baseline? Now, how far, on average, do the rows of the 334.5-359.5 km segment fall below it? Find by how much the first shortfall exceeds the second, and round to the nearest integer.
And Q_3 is -9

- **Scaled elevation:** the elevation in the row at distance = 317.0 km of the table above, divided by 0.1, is 2791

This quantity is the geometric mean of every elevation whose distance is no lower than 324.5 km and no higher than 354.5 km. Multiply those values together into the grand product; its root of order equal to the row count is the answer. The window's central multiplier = 286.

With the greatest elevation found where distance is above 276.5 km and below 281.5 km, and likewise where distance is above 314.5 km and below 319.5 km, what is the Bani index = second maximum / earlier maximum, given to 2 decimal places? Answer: 0.98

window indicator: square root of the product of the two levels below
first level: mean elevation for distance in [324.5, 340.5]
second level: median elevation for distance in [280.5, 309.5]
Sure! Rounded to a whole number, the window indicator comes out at 288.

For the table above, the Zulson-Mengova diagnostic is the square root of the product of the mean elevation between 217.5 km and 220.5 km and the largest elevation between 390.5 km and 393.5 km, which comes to 277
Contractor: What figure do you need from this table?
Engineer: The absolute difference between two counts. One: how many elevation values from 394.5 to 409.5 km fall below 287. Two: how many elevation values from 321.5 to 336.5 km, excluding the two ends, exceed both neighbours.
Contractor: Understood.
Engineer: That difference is 10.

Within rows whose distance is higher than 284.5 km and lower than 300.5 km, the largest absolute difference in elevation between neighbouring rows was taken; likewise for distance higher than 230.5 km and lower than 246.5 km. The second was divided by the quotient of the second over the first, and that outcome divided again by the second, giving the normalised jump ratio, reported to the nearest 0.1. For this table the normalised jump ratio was 1.9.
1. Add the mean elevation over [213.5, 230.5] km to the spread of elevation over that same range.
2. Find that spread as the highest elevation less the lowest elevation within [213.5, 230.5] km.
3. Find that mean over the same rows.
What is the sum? 306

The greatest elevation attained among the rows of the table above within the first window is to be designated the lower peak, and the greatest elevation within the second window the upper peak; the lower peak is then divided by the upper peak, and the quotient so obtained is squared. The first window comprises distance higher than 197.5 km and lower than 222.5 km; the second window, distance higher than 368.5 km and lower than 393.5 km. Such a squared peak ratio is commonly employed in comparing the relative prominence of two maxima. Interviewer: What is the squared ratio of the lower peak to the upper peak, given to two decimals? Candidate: 1.07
